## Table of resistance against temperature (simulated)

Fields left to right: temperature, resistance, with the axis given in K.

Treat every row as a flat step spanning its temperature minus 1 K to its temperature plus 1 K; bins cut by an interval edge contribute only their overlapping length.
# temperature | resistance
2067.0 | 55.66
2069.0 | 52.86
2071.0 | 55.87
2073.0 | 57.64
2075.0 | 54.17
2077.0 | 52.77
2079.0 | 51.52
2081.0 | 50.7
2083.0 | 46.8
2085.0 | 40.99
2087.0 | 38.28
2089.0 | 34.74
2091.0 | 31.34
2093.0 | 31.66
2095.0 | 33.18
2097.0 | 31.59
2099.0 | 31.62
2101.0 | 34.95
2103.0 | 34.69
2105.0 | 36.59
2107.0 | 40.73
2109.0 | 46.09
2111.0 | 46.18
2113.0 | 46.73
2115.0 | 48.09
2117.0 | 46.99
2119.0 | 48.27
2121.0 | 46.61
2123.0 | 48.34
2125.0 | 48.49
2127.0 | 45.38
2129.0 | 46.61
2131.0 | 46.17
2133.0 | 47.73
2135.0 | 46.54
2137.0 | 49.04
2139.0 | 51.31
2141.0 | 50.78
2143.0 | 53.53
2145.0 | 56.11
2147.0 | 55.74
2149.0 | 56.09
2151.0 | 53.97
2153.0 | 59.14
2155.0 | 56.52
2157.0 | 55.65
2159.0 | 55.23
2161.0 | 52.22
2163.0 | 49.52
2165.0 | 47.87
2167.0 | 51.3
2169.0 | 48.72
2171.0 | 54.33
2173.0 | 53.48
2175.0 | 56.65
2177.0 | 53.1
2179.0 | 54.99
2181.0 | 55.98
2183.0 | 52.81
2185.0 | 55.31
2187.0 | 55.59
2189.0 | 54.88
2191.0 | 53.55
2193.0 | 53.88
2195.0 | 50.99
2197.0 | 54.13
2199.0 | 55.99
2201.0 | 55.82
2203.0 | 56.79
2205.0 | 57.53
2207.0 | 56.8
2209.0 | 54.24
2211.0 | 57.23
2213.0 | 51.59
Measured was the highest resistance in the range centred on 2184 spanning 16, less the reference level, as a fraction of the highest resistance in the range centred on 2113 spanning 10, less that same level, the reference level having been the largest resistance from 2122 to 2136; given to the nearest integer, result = -19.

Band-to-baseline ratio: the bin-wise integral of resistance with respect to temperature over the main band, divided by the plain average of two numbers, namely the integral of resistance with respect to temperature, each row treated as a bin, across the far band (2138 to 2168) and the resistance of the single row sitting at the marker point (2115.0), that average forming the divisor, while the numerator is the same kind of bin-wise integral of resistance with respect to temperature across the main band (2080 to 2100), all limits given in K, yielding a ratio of 0.89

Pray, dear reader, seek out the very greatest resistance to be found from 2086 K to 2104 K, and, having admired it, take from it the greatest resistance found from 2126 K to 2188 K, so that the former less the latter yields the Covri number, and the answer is -21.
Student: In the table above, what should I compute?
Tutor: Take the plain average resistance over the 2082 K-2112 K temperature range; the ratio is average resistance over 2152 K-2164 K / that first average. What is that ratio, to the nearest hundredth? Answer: 1.47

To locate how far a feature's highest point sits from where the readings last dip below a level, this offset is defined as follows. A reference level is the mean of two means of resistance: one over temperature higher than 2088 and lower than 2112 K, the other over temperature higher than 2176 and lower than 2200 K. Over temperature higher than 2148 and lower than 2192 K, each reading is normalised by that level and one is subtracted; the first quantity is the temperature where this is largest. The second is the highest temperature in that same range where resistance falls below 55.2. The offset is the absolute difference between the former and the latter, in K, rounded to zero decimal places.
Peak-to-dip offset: 38 K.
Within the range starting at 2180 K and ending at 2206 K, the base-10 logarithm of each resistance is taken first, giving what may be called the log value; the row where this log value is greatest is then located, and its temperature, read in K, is 2205.0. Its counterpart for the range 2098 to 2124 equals 2123.0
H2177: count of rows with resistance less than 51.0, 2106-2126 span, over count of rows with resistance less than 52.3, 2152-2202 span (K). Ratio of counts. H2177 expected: 1.7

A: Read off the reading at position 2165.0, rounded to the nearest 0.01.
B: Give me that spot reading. 47.87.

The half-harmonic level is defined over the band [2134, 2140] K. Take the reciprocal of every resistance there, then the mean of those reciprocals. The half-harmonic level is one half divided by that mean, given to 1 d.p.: 24.4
